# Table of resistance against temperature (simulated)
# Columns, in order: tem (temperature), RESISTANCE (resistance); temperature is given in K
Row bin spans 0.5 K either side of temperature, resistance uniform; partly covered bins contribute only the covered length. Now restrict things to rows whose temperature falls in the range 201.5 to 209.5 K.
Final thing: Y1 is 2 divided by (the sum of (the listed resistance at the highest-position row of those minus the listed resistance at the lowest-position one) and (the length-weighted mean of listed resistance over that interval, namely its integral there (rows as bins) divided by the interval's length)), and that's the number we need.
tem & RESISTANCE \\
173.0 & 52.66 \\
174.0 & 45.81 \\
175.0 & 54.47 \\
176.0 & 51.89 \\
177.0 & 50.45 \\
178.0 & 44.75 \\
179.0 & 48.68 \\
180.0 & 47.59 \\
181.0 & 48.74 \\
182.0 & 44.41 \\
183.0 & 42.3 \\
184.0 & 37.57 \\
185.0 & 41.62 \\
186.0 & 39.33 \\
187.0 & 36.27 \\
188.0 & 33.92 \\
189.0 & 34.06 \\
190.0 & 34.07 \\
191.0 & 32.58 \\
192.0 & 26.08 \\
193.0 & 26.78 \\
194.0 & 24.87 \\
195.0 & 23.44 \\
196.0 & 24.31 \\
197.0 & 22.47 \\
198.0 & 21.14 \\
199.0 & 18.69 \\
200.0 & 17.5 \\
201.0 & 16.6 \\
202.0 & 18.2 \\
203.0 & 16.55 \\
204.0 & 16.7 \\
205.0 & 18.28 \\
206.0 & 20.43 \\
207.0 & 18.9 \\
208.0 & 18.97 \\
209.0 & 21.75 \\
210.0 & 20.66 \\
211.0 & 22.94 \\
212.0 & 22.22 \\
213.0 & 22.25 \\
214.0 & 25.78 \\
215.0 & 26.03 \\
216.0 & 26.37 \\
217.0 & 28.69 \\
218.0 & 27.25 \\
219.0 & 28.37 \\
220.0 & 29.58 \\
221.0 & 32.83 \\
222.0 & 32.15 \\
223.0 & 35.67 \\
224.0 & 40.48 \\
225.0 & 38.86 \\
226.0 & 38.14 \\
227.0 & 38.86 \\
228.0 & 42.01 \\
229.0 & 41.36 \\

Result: 0.090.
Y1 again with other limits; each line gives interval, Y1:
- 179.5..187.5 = 0.065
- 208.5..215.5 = 0.073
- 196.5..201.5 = 0.149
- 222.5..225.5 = 0.048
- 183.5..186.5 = 0.048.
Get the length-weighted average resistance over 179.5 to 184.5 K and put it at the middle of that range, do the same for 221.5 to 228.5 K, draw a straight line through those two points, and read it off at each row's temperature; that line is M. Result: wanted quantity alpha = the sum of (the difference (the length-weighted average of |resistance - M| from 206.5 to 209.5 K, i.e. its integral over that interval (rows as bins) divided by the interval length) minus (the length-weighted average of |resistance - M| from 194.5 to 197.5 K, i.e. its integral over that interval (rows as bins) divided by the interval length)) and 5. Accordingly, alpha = 7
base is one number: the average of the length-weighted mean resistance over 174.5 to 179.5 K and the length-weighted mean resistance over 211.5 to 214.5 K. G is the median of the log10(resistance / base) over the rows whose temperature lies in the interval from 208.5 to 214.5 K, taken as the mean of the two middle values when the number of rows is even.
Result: -0.22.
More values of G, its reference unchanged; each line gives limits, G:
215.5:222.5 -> -0.11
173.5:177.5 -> 0.14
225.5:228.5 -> 0.02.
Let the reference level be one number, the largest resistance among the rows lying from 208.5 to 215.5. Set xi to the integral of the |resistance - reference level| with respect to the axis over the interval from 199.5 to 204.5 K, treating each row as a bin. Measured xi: 45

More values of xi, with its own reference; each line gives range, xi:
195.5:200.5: 26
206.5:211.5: 27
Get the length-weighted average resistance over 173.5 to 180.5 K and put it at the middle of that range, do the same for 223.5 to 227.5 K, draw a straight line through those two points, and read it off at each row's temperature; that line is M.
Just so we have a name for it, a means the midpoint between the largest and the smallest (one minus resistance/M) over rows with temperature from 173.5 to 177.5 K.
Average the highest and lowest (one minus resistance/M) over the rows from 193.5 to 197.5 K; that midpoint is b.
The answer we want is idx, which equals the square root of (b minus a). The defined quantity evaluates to 0.70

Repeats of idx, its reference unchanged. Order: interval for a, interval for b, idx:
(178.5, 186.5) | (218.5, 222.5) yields 0.37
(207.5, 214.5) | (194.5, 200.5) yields 0.26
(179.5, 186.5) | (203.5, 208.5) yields 0.69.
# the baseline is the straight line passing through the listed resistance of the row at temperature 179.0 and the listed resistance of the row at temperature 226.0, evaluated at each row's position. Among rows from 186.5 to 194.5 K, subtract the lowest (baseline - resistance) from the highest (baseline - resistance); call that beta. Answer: 10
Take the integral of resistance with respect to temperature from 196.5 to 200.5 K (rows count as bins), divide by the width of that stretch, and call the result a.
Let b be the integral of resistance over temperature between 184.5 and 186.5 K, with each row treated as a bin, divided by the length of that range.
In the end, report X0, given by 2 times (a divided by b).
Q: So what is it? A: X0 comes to 1.0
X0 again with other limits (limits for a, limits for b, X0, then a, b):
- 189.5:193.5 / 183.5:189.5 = 1.6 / 30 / 37.1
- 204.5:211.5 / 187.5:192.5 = 1.3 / 20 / 32.1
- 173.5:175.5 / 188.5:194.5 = 3.4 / 50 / 29.7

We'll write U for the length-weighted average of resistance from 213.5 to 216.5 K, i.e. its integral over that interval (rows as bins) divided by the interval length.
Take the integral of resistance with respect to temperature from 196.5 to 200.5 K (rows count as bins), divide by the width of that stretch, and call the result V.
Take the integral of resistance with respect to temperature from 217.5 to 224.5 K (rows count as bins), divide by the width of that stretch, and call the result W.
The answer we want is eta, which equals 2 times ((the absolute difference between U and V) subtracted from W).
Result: 52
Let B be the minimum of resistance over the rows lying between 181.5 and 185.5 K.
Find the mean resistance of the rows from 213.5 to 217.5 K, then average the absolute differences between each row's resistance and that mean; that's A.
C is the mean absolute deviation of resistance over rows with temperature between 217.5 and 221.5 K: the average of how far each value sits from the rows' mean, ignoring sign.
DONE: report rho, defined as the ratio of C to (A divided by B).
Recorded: 65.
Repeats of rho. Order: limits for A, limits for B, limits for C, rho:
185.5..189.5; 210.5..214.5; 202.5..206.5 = 16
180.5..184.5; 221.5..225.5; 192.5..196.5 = 9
